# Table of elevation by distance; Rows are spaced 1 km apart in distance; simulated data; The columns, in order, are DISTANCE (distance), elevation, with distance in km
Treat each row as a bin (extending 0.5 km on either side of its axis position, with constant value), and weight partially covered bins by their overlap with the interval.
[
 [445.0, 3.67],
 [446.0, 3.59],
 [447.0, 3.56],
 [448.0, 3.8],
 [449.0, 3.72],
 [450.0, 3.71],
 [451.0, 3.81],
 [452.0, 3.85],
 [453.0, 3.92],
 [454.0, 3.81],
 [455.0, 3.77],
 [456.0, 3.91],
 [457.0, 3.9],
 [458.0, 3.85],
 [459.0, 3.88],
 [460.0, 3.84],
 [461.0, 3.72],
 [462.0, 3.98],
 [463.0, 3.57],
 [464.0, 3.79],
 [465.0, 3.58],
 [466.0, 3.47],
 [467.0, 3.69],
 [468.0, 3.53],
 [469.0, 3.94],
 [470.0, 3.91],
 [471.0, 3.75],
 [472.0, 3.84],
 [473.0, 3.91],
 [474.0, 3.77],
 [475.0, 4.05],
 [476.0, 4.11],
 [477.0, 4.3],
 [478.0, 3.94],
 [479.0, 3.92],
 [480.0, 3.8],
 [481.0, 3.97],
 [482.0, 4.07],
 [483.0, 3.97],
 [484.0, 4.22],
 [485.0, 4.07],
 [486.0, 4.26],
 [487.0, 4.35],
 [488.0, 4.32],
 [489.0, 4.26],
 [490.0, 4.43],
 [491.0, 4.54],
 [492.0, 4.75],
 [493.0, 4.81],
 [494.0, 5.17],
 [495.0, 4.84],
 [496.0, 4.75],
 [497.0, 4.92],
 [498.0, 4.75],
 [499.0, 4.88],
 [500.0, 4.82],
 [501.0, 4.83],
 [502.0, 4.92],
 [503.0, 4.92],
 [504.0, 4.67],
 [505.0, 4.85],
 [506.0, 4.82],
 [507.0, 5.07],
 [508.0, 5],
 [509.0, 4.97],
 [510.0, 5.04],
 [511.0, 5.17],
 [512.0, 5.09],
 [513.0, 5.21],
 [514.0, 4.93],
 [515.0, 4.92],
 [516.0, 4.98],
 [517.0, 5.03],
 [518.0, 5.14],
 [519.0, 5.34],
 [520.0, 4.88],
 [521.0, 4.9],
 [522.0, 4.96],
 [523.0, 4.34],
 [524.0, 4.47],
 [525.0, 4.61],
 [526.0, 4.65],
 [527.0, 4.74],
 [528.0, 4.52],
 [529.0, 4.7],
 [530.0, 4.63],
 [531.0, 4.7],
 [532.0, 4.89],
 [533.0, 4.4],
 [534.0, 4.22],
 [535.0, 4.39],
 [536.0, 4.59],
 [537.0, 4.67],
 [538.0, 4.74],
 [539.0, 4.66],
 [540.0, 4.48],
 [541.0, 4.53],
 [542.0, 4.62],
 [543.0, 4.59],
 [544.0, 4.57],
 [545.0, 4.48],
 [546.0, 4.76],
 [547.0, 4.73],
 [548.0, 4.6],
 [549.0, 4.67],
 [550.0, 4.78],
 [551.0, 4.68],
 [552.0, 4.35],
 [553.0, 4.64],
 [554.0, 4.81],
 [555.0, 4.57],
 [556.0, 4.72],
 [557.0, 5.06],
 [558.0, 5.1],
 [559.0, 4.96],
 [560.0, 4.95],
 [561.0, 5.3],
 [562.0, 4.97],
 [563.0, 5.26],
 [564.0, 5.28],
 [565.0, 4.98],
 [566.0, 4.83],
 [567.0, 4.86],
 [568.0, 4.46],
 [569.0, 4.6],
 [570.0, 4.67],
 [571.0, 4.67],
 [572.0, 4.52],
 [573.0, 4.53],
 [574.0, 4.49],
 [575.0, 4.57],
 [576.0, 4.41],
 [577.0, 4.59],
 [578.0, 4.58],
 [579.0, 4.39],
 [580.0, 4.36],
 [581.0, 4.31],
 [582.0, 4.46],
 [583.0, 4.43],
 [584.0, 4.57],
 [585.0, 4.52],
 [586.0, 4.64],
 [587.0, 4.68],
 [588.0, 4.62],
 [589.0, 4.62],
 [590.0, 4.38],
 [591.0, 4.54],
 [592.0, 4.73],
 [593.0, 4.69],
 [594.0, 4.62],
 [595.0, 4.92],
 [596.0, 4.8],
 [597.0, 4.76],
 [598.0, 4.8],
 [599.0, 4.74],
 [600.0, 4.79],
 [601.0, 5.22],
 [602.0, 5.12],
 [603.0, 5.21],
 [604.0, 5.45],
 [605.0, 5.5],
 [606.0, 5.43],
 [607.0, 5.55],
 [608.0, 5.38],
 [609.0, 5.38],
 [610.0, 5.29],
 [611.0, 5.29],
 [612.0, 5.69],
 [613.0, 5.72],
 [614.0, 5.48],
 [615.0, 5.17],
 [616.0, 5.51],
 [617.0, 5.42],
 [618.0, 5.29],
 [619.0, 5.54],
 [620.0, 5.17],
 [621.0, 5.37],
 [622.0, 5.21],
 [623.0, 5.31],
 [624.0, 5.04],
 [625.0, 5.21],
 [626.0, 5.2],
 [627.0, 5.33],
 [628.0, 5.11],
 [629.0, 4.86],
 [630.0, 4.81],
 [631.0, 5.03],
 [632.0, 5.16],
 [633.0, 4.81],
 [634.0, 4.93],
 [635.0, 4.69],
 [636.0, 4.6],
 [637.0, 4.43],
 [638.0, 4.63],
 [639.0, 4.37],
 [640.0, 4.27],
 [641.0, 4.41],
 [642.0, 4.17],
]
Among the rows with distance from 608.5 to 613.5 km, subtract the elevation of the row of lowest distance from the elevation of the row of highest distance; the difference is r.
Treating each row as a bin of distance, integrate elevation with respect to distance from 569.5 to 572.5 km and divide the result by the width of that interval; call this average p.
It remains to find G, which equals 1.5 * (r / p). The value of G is 0.11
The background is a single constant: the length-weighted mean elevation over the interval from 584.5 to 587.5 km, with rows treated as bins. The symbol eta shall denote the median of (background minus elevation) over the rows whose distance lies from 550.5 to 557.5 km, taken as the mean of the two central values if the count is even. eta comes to -0.07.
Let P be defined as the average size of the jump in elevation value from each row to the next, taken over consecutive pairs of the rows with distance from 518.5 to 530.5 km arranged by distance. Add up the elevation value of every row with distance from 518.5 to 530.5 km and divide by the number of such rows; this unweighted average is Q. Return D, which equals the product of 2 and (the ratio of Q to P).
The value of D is 51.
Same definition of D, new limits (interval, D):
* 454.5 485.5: 50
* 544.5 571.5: 55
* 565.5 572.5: 71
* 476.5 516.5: 70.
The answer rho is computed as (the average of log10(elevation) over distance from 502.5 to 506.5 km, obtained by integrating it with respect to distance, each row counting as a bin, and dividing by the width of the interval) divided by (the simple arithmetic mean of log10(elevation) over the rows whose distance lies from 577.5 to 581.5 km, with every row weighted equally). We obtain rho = 1.06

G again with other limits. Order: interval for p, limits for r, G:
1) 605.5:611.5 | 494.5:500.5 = -0.01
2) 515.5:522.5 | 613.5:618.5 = -0.06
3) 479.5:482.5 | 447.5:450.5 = -0.03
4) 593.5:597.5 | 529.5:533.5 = -0.07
